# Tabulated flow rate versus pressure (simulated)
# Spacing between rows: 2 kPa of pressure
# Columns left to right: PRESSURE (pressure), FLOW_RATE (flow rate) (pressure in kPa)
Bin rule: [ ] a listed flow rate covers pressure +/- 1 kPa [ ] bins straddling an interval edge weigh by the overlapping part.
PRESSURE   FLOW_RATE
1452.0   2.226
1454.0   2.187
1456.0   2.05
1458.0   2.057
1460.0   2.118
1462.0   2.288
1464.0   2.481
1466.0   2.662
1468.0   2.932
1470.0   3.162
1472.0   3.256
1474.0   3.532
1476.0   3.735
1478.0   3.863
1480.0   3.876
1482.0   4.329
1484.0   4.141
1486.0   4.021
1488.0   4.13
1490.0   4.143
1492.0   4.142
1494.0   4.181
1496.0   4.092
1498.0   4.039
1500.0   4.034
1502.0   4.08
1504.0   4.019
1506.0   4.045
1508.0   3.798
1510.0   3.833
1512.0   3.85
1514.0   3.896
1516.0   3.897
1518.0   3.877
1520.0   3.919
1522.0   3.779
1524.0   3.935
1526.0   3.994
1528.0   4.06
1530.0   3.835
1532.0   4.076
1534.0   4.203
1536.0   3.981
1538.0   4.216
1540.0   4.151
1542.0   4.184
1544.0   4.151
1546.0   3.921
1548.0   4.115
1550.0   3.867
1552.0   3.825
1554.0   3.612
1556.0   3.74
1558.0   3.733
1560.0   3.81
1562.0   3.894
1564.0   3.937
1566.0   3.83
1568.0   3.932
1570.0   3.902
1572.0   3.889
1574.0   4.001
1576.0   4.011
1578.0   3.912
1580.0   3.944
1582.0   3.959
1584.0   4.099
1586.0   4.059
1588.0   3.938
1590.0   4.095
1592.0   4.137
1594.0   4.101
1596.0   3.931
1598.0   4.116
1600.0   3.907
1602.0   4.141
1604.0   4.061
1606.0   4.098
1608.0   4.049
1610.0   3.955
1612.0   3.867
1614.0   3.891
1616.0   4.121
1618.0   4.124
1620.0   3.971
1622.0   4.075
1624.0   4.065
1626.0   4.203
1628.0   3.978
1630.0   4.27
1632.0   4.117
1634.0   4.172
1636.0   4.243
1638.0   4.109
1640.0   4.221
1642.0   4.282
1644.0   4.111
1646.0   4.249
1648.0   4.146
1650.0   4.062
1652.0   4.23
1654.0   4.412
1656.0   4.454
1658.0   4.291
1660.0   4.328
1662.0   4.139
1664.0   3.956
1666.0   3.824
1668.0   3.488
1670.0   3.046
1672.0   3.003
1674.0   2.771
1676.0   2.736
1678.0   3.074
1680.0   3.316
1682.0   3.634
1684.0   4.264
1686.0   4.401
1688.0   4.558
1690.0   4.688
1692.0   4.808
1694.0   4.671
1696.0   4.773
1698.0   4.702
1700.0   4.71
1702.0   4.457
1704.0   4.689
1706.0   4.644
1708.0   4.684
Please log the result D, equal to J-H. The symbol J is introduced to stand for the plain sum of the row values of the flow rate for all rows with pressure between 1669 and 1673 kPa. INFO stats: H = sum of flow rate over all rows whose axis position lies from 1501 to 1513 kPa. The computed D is -18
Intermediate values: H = 24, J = 6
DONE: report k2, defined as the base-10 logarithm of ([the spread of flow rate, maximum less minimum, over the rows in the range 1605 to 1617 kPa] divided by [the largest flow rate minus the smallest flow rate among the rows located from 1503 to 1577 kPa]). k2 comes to -0.4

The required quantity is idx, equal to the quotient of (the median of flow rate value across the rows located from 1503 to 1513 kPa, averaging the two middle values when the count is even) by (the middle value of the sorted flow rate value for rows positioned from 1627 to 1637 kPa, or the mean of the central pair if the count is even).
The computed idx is 0.92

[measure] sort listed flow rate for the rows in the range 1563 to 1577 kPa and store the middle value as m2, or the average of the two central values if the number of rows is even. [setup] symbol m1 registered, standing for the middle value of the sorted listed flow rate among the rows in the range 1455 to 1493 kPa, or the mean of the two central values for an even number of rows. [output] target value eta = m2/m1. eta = 1.11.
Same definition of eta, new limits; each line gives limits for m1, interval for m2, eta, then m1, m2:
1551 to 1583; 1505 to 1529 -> 1.00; 3.90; 3.90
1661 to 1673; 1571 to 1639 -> 1.11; 3.66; 4.06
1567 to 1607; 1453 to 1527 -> 0.97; 4.01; 3.88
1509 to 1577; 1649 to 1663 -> 1.10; 3.91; 4.29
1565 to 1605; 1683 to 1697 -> 1.17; 3.98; 4.67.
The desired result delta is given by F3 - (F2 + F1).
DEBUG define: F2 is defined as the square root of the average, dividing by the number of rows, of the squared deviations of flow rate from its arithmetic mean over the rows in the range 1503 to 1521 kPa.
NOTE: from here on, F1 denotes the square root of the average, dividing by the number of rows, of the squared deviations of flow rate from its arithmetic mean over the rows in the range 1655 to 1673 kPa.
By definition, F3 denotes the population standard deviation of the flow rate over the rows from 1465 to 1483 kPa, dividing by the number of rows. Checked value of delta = -0.10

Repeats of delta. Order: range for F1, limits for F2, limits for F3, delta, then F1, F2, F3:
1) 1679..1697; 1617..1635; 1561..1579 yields -0.54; 0.499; 0.09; 0.05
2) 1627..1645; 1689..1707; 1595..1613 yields -0.09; 0.093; 0.09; 0.09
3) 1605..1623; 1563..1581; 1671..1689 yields 0.53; 0.093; 0.05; 0.68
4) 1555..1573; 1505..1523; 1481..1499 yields -0.06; 0.073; 0.07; 0.08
